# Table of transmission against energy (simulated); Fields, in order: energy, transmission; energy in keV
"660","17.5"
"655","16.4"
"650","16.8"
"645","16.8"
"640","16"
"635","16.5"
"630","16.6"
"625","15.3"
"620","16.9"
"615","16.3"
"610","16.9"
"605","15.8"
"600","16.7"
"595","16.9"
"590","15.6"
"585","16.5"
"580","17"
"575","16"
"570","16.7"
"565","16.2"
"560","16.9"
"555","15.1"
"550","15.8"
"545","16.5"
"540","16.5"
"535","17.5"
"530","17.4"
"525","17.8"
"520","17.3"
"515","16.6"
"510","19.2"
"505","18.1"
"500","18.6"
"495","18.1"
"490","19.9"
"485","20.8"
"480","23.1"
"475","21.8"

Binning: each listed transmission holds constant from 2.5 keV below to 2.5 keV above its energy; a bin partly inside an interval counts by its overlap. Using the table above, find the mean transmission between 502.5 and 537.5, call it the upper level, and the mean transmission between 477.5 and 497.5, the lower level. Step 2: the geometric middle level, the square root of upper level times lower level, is 19.0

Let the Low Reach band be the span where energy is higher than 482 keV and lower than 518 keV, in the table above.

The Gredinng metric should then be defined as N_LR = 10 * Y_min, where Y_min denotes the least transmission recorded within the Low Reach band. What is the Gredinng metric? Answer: 166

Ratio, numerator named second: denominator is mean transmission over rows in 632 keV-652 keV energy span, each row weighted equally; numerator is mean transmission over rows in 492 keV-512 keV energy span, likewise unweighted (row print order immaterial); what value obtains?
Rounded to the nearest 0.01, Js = 1.12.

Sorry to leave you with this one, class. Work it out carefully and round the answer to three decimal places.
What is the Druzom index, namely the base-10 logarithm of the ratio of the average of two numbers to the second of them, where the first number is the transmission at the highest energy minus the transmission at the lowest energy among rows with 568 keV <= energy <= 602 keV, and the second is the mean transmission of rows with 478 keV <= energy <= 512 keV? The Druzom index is -0.301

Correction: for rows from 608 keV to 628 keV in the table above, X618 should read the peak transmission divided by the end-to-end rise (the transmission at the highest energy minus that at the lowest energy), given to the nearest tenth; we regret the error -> -10.6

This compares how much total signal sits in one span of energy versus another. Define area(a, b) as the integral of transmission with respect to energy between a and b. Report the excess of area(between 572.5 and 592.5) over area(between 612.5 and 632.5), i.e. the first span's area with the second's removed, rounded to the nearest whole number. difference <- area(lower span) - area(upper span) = 0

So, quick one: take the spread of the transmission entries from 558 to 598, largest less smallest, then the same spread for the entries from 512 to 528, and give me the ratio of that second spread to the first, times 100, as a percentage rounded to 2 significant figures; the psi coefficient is 86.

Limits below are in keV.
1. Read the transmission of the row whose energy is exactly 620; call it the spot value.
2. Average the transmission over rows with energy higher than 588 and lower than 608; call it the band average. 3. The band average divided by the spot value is 0.96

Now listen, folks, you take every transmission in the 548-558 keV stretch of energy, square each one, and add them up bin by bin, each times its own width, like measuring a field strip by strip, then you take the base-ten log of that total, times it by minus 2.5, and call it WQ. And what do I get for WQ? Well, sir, -8.45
